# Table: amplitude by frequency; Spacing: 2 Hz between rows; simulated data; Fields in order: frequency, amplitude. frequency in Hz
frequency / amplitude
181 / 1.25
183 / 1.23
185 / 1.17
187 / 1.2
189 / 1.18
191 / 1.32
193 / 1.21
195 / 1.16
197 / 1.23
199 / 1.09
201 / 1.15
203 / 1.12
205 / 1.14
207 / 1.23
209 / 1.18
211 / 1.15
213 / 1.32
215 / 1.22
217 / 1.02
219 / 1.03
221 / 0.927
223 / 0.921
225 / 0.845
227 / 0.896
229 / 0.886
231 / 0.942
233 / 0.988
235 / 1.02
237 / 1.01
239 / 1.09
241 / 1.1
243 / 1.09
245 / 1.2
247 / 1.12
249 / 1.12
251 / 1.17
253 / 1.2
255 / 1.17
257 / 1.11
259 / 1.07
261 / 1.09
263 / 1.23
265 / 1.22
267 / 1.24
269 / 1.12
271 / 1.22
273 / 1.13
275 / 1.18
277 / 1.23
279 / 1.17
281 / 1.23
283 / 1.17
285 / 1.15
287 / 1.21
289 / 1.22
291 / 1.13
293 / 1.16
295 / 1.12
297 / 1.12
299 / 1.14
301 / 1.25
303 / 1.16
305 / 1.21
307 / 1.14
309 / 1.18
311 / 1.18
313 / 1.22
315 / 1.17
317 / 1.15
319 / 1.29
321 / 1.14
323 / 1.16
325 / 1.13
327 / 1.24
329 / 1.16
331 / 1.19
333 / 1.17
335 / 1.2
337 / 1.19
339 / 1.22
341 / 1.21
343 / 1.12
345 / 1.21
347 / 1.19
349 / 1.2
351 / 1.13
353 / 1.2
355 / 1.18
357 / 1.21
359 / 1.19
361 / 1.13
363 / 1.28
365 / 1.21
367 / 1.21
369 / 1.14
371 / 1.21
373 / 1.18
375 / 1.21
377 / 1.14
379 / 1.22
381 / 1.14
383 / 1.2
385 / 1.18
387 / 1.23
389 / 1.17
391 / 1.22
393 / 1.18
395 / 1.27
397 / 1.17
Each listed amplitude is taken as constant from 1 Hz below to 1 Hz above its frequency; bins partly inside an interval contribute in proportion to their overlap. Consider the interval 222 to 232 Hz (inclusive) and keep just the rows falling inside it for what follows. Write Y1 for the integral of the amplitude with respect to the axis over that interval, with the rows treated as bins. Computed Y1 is 9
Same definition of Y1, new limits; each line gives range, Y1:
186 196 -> 12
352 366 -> 17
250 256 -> 7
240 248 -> 9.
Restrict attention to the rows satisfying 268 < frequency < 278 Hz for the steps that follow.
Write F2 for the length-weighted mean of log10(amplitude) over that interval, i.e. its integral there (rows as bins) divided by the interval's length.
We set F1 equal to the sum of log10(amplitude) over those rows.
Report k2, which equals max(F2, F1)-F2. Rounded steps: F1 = 0.35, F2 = 0.070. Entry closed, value 0.28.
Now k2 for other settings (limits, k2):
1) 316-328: 0.37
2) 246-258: 0.30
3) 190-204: 0.43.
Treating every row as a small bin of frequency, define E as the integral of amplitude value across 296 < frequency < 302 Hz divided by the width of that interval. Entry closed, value 1.17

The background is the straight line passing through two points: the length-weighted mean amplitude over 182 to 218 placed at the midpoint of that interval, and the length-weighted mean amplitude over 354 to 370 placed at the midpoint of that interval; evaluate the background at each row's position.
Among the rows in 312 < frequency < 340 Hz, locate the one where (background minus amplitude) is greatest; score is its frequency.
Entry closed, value 325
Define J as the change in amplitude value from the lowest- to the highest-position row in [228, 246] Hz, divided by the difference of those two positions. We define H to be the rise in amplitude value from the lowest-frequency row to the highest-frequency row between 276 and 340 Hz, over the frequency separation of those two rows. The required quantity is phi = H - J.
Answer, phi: -0.020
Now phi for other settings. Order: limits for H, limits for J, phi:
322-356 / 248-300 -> 0.000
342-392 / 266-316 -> 0.004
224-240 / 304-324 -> 0.020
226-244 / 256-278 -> 0.006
